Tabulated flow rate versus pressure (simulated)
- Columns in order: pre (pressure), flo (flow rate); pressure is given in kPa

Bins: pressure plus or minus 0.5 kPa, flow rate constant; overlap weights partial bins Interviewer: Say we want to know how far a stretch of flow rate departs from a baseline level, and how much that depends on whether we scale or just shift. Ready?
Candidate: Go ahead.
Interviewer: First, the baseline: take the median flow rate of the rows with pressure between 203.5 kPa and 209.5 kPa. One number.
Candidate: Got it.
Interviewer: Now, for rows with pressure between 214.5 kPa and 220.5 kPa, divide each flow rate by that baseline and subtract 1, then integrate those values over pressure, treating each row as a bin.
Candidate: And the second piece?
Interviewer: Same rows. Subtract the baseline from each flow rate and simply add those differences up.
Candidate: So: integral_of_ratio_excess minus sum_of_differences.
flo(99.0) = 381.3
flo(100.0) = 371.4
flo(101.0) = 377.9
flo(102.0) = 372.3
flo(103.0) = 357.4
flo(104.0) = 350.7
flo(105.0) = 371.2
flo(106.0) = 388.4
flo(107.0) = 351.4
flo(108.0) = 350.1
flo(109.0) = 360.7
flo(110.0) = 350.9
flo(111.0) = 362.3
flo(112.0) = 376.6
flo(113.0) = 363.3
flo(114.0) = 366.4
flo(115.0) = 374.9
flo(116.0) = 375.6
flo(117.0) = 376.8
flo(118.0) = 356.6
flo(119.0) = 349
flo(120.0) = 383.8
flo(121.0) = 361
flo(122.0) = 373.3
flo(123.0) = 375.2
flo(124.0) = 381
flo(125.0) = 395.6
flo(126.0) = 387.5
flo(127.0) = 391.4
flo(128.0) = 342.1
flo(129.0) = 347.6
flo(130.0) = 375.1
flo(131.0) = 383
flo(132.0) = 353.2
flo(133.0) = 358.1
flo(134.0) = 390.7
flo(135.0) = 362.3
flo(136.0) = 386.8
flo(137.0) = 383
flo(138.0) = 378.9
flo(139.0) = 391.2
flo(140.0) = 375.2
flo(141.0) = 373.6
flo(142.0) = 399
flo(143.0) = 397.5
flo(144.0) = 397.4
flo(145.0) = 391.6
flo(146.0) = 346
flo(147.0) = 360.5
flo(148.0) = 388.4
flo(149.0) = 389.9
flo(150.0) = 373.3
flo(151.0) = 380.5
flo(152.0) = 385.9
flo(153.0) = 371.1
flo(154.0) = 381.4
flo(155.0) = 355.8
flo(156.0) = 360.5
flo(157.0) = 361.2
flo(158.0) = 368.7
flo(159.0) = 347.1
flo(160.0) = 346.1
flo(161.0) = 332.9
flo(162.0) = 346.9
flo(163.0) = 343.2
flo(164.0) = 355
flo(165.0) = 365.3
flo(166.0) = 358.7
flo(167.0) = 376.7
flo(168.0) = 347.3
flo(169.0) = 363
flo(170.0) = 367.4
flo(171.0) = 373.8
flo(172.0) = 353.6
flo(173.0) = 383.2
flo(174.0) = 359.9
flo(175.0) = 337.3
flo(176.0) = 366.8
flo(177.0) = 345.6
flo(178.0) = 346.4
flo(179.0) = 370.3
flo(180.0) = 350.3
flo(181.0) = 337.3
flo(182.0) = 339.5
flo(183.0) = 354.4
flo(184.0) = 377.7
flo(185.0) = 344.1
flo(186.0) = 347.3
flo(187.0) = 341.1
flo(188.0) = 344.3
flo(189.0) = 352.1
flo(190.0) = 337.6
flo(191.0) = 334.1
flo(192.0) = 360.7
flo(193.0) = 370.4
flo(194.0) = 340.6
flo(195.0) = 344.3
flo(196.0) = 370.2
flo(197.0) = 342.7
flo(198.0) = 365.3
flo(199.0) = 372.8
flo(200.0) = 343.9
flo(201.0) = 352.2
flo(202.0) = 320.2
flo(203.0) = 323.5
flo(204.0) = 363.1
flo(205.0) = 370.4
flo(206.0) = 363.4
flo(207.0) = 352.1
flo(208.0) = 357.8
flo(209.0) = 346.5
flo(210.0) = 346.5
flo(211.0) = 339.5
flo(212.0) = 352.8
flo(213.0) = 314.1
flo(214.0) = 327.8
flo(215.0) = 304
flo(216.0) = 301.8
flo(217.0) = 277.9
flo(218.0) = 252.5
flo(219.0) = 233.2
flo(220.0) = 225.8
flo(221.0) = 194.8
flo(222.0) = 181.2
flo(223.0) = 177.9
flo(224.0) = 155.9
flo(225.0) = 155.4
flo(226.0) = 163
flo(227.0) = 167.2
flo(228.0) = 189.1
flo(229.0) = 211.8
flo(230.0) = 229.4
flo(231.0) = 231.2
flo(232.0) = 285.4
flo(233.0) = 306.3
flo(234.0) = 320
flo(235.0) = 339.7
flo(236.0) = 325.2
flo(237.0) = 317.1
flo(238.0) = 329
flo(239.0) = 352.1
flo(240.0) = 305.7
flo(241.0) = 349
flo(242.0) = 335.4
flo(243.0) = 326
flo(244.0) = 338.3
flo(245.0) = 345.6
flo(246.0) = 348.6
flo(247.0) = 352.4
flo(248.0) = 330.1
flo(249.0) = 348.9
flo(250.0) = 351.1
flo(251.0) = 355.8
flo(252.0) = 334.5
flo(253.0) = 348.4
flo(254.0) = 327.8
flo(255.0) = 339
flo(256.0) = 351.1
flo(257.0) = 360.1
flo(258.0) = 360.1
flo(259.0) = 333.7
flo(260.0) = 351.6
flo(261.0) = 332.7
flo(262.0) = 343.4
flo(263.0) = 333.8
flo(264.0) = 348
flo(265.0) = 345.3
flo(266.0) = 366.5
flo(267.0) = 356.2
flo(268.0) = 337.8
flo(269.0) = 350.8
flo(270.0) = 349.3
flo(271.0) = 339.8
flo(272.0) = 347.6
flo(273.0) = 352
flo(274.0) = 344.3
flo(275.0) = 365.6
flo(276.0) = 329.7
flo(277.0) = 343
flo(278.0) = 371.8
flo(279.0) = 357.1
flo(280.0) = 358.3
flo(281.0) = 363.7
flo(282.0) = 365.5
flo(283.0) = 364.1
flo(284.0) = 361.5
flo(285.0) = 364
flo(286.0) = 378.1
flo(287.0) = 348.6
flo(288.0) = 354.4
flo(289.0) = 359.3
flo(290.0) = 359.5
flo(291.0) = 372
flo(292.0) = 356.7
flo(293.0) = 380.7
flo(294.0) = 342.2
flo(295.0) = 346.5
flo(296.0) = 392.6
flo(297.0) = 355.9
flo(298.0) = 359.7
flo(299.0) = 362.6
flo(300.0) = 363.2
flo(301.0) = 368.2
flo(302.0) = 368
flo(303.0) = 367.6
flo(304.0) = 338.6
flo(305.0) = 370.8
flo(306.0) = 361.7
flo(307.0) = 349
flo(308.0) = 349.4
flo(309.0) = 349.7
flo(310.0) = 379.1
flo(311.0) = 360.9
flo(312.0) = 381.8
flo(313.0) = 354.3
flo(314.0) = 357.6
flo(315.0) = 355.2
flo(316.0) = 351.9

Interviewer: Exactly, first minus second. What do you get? 566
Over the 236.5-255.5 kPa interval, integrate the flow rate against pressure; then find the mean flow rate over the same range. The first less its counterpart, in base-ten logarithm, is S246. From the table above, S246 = 3.79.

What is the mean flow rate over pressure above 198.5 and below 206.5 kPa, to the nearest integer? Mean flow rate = 351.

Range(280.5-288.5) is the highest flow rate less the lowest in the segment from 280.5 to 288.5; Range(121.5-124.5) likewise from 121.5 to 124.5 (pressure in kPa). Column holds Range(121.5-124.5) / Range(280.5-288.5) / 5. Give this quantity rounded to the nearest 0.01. 0.05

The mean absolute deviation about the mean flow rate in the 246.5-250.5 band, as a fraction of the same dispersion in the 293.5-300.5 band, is 0.73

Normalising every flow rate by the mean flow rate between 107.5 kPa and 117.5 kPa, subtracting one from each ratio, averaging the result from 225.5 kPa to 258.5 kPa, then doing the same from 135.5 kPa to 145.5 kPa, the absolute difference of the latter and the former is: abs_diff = 0.21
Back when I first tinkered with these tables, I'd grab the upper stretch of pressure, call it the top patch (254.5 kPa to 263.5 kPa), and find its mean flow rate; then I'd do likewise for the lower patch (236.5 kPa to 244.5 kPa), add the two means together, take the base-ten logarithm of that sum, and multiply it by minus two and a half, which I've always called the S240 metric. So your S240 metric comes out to -7.08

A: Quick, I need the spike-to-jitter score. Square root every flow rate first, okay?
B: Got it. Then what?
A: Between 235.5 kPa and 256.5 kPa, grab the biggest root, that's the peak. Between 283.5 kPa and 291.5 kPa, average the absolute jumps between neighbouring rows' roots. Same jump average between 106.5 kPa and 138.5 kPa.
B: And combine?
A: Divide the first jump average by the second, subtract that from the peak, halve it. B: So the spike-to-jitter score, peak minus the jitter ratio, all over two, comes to 9.07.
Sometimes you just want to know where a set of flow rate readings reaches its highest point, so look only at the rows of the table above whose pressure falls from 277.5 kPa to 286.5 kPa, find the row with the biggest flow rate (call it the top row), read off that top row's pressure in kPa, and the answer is 286.0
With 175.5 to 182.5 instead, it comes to 179.0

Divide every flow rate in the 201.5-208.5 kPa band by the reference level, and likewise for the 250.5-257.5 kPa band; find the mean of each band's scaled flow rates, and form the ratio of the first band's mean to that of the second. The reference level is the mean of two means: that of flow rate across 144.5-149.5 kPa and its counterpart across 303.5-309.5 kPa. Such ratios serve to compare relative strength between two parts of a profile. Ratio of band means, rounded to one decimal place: 1.0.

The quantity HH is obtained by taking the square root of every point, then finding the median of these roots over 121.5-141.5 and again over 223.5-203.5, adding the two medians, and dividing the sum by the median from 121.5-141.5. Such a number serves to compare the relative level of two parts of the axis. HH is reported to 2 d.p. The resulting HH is 1.92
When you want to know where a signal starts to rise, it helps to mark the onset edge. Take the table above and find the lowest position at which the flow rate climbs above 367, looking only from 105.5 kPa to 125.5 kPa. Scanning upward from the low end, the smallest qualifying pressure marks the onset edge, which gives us 106.0 kPa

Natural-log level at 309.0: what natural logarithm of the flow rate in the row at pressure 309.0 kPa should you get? 5.86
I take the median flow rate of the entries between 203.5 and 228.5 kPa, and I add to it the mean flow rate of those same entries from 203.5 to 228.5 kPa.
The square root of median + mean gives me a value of 24.0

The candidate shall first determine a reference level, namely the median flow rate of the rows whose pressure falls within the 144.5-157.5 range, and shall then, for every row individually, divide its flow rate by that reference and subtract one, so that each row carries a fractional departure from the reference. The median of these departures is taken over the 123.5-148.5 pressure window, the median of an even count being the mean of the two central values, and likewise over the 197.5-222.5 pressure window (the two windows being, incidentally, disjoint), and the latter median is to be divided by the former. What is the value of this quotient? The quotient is -3.5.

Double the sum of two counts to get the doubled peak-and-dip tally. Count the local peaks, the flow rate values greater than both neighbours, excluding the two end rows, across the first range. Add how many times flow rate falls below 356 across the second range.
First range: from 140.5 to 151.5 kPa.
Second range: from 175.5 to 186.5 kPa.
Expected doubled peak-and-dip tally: 20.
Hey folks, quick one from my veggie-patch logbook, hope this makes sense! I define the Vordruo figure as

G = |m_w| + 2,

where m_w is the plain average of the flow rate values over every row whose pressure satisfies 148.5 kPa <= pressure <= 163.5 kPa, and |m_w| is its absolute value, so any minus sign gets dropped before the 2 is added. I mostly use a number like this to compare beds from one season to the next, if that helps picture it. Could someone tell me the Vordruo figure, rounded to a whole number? 365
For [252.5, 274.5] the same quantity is 348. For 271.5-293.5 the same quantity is 361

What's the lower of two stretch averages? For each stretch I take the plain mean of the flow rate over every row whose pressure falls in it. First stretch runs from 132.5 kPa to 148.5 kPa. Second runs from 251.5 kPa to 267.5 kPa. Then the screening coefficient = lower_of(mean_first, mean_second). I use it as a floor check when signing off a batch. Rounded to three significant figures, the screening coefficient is 346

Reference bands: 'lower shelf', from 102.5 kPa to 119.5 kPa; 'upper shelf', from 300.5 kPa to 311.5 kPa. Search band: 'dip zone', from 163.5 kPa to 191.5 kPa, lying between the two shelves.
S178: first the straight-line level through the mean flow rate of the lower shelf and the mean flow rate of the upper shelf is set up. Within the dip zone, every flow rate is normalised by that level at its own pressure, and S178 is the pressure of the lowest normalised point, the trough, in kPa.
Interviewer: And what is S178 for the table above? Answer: 191.0 kPa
